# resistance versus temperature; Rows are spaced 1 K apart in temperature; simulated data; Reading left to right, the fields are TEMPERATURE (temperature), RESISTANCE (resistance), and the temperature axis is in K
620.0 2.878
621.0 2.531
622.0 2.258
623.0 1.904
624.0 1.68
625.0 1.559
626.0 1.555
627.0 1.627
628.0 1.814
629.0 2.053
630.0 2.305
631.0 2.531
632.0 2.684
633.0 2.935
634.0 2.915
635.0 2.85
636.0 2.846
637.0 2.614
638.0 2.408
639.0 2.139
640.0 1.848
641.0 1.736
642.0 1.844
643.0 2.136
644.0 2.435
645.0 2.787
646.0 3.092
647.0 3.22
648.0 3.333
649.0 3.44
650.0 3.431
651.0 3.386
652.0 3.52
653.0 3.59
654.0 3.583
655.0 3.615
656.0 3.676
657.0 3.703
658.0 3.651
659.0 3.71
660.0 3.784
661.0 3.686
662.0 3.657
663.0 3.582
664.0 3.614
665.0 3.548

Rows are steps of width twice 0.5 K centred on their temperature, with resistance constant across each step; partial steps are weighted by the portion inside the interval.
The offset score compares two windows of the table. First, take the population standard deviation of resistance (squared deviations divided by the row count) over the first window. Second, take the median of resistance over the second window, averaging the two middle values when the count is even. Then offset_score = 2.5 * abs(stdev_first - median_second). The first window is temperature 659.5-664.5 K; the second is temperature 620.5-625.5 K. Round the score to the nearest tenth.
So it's 4.6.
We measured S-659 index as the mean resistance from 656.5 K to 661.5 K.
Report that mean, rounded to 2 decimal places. 3.71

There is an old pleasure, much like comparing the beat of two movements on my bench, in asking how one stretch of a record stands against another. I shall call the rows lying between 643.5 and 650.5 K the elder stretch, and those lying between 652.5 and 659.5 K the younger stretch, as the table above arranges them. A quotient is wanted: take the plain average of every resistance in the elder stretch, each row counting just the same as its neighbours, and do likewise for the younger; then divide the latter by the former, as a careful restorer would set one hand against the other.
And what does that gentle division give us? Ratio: 1.17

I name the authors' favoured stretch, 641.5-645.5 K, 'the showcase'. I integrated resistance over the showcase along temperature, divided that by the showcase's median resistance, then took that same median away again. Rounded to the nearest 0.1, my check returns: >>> 1.7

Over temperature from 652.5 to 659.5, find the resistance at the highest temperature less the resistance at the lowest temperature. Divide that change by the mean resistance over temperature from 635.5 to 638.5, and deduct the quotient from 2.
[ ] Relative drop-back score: 1.95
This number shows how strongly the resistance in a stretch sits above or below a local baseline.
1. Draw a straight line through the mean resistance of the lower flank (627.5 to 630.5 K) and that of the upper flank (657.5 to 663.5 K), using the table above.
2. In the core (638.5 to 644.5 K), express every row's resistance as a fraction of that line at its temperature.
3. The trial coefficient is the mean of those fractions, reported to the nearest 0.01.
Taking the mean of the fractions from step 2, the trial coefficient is 0.75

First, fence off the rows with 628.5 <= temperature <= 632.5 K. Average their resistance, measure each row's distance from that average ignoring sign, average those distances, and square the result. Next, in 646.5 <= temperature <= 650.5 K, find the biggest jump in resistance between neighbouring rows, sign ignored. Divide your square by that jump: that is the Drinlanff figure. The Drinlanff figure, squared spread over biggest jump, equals 0.41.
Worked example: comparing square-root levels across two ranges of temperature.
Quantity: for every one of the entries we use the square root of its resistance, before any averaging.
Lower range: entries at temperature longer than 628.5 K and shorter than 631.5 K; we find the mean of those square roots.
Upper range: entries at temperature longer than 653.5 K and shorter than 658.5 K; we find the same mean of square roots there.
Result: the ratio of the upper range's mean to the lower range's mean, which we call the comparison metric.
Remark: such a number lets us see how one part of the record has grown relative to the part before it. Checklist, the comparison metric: 1.3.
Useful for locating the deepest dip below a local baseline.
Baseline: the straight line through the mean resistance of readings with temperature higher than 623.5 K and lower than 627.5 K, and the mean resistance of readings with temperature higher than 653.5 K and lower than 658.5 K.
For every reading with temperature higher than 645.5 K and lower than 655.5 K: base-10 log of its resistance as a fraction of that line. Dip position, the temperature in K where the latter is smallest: 655.0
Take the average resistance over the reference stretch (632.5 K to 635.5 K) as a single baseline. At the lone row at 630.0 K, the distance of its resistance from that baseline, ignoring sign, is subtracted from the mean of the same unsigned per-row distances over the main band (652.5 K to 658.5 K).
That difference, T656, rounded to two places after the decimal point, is 0.14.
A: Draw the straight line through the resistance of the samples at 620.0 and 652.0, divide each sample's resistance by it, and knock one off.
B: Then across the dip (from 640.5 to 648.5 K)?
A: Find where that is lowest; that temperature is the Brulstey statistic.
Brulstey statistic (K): 641.0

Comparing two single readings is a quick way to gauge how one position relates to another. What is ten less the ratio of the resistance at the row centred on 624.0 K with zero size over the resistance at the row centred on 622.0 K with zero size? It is 9.3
